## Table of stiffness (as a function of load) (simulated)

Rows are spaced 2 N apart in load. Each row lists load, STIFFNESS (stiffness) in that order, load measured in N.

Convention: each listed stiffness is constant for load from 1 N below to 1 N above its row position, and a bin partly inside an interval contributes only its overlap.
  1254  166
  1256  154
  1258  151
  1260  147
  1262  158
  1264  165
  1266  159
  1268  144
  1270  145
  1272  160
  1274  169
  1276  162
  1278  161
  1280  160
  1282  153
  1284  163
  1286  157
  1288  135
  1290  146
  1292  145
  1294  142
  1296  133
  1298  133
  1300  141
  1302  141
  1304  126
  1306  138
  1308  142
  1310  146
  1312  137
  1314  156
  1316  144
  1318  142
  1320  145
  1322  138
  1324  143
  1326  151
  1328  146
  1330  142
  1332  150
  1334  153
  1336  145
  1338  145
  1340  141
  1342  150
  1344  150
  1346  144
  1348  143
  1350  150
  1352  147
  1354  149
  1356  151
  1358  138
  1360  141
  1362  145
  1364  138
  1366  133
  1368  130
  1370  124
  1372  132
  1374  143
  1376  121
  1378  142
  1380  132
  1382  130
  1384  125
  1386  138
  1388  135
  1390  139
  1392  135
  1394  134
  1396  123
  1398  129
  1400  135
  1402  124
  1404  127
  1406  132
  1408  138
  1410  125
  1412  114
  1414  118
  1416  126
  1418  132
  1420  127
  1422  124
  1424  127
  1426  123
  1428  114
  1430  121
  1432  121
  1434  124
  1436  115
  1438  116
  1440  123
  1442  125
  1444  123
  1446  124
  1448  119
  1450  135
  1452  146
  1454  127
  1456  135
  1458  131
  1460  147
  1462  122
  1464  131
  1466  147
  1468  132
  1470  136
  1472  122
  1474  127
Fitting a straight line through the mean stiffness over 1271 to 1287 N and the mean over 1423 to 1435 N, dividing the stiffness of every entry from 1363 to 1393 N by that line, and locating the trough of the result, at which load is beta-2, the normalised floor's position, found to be 1376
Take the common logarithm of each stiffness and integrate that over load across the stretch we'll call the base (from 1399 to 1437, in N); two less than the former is 77.6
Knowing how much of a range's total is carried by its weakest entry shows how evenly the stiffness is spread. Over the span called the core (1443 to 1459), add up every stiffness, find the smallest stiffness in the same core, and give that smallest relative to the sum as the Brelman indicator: 0.114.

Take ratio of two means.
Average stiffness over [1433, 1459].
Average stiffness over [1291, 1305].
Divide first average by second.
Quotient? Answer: 0.92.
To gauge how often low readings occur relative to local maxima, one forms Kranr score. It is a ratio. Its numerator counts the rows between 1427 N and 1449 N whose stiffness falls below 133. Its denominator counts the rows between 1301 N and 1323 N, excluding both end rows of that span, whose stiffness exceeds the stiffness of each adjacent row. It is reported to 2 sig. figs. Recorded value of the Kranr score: 3.7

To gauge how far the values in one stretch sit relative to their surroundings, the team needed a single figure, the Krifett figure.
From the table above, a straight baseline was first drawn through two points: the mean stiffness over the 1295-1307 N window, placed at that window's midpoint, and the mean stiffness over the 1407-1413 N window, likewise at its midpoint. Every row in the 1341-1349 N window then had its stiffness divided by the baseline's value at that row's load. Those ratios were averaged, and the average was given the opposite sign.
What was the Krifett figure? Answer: -1.12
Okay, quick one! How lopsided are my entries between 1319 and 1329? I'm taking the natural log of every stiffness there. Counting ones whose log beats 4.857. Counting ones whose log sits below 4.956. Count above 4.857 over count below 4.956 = 5.0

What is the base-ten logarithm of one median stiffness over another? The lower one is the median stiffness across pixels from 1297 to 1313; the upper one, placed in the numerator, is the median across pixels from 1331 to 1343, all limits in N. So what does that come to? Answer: 0.02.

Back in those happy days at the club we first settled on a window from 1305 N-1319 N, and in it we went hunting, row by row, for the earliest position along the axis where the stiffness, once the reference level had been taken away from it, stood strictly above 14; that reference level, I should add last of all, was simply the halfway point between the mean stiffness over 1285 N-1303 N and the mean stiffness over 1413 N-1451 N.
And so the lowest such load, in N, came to 1314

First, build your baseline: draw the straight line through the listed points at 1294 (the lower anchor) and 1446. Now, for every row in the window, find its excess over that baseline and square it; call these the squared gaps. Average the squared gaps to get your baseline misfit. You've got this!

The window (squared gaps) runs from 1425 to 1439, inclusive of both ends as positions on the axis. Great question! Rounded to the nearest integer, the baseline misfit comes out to 56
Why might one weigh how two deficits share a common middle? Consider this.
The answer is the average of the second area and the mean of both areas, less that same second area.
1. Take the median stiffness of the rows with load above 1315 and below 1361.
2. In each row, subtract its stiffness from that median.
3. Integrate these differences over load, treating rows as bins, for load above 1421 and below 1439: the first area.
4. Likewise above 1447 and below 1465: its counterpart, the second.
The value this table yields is 54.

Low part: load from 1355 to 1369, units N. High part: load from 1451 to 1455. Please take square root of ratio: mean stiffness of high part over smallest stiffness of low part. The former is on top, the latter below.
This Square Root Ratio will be 1.02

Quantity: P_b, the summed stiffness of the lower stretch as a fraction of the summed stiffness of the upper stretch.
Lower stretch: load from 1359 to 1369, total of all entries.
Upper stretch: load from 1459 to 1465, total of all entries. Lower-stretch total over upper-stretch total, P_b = 1.7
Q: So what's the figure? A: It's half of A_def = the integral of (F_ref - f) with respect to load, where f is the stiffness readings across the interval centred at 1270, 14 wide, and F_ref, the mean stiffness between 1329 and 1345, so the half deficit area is -75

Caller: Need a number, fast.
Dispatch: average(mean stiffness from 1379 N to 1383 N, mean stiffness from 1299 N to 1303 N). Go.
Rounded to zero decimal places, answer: 136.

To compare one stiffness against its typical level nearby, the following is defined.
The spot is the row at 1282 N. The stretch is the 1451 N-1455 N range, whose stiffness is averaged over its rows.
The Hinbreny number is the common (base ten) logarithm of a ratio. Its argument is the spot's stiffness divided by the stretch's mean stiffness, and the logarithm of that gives 0.050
